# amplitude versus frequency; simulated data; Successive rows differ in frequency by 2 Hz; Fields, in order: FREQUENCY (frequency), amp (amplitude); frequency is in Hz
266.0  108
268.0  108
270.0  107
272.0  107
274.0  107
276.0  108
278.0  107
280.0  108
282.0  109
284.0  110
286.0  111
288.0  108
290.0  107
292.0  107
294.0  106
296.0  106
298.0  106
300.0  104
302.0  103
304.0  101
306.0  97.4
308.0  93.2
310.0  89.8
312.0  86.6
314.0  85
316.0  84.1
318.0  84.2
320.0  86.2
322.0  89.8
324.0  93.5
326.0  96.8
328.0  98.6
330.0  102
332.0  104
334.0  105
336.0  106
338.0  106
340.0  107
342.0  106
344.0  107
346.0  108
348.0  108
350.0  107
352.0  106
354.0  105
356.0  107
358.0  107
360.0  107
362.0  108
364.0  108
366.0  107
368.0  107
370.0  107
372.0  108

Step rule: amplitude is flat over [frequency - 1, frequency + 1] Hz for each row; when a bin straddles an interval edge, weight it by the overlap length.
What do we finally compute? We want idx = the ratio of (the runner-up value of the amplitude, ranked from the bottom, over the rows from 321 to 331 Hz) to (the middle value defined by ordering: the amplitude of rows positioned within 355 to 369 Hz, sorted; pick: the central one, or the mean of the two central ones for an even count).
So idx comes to 0.87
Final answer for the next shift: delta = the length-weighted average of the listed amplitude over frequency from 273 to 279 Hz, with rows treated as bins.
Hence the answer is 107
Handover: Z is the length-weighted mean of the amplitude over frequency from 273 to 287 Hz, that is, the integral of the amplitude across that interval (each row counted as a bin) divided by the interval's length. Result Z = 109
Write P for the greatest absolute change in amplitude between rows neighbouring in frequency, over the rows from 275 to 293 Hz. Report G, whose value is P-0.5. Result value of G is 2.5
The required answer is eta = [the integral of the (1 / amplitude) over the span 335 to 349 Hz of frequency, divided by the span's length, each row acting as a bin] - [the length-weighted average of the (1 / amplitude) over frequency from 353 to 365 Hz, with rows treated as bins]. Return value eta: 0.0000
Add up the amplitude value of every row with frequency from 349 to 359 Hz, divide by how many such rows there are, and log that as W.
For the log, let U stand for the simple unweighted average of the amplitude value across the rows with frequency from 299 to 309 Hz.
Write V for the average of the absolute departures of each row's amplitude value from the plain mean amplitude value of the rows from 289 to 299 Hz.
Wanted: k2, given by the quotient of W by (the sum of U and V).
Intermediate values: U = 100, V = 0.48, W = 106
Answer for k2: 1.06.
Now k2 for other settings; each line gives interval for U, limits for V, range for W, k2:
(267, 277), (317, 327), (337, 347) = 0.96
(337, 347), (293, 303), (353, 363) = 0.99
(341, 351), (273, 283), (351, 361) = 0.99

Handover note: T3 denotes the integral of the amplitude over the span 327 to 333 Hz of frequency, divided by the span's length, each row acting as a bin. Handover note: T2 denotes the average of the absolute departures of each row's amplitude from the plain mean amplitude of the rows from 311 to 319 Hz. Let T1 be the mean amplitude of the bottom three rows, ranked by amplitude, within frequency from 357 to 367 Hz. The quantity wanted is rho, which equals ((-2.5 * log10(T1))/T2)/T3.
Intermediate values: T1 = 107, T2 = 0.8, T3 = 101.5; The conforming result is -0.0606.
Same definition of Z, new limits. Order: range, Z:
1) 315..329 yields 90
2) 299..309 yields 100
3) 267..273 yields 107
